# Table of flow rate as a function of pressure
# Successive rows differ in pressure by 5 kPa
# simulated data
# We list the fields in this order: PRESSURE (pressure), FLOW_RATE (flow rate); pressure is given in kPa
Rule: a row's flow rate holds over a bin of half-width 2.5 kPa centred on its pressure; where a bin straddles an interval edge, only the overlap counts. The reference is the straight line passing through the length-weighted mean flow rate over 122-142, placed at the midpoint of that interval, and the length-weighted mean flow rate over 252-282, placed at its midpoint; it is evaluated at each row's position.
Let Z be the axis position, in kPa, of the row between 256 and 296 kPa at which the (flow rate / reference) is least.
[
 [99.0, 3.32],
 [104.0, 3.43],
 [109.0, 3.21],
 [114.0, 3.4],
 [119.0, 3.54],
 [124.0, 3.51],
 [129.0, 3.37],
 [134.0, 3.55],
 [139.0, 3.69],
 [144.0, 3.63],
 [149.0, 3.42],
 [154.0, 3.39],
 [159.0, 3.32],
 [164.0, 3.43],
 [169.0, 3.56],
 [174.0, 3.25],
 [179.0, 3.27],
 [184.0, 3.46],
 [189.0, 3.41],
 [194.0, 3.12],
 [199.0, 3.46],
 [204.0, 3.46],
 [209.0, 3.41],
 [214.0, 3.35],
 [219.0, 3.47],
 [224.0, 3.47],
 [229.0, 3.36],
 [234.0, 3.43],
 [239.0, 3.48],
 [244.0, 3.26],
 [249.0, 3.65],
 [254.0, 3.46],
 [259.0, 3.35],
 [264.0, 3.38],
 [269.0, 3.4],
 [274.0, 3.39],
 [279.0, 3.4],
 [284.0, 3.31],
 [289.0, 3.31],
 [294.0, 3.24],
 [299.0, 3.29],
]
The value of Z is 294.0 kPa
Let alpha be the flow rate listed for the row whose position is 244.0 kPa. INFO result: 3.26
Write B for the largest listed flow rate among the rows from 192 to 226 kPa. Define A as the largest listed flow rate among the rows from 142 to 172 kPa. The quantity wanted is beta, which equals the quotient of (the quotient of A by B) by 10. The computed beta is 0.1046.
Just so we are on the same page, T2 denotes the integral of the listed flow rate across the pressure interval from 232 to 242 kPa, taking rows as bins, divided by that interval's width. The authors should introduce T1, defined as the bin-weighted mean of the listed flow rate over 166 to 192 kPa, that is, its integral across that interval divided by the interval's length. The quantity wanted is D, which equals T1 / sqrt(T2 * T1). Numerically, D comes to 0.99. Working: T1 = 3.39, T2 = 3.45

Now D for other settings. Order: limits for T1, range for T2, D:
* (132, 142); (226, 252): 1.03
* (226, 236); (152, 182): 1.00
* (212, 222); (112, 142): 0.99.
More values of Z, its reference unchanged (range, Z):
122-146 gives 129.0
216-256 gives 244.0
